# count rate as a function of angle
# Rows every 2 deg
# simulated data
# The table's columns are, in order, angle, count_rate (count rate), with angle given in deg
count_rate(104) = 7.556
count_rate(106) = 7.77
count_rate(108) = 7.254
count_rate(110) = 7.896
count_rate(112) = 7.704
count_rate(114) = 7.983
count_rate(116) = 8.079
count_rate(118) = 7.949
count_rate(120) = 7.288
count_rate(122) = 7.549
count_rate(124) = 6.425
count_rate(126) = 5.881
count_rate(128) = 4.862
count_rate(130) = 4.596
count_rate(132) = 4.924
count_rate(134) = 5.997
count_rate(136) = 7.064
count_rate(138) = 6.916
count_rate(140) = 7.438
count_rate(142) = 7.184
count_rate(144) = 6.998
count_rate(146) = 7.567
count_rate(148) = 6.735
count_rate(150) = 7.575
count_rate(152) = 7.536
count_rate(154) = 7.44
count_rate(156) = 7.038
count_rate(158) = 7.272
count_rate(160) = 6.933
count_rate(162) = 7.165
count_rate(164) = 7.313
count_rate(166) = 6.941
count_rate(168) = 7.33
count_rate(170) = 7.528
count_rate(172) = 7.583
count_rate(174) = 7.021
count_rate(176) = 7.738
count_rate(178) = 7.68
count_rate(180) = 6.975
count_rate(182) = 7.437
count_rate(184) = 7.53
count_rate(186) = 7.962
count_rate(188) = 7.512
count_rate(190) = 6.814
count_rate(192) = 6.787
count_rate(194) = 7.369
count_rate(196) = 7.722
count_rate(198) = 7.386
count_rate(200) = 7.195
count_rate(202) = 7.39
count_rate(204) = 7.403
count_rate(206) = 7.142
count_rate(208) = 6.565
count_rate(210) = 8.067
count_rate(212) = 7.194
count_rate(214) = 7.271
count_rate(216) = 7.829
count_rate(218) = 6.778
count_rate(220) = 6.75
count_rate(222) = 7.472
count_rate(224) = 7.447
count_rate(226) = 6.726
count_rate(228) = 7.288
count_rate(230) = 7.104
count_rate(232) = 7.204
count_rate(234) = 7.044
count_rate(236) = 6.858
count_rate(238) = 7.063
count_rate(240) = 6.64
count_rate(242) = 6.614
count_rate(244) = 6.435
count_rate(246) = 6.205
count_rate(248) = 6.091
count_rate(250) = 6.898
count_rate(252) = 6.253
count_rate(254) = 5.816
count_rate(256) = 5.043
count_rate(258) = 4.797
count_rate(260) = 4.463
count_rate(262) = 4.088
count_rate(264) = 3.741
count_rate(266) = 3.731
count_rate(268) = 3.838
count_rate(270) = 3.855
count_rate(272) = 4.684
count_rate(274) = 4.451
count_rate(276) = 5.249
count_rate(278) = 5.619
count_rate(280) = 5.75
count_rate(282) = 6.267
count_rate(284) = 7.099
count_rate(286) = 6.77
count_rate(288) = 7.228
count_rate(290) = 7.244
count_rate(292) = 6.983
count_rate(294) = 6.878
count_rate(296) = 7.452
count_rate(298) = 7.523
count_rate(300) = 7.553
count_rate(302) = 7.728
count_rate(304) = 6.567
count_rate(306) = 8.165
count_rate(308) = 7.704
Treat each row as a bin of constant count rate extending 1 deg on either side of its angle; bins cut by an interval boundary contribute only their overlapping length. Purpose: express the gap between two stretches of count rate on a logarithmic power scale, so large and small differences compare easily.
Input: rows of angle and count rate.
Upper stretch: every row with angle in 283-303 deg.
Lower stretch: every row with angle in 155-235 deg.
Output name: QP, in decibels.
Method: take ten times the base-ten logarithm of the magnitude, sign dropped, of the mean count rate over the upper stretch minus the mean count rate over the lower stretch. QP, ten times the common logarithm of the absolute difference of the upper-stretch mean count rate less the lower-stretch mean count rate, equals -16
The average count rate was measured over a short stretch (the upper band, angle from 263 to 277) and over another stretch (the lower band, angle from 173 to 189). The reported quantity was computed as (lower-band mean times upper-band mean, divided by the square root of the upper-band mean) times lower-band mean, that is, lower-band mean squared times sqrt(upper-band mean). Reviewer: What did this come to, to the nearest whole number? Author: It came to 115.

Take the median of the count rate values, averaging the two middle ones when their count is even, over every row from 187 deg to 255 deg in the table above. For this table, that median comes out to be 7.08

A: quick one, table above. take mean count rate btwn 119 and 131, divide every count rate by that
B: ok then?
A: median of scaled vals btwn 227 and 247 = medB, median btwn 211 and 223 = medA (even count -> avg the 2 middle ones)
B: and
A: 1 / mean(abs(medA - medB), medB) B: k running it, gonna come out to 1.69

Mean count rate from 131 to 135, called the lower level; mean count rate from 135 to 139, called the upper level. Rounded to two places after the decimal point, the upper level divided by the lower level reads 1.28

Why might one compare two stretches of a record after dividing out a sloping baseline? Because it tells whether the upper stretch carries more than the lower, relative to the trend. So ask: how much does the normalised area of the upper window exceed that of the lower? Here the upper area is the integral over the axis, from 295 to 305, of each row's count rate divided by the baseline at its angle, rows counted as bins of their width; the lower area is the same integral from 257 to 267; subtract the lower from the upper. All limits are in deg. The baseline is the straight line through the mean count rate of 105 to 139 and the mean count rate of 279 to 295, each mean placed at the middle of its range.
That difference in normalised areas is 4.7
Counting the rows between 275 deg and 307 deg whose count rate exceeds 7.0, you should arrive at 8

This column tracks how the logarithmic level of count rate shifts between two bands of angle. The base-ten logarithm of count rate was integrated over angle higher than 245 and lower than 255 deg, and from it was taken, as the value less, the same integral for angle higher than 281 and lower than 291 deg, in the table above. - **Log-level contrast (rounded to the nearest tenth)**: -0.4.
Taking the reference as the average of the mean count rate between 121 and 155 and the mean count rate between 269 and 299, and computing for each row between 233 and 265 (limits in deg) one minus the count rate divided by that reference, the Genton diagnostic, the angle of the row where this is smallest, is 238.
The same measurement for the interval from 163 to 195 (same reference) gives 186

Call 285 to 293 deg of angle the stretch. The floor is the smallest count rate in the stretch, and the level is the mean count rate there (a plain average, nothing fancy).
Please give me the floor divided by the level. 0.959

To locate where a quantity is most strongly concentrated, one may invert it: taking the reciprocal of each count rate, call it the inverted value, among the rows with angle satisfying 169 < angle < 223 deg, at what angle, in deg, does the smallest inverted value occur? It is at 210 deg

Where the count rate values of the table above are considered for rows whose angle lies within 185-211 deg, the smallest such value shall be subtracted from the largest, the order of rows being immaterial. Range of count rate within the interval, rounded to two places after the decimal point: 1.50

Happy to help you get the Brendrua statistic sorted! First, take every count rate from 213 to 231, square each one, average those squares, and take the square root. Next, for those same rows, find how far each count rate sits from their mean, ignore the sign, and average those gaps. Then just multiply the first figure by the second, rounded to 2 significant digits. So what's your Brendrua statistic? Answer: 2.2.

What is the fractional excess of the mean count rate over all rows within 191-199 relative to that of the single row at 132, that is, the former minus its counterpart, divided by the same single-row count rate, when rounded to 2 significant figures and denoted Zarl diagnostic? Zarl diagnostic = 0.49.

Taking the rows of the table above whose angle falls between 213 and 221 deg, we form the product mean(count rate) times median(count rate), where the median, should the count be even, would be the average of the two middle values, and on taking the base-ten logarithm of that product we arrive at 1.70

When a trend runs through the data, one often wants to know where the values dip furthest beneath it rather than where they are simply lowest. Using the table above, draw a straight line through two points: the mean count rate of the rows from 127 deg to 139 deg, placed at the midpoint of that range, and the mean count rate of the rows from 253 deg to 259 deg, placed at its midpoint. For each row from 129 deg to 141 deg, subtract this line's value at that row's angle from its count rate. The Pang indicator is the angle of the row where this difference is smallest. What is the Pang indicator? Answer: 130 deg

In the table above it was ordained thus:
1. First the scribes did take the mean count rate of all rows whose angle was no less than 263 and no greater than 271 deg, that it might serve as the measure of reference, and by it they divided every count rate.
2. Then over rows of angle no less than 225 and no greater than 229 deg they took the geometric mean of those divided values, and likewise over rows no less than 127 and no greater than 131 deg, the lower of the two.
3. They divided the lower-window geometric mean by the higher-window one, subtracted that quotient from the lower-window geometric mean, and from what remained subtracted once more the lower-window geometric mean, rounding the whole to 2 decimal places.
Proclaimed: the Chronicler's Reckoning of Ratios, -0.68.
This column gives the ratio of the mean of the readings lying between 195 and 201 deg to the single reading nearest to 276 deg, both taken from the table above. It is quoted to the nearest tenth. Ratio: 1.4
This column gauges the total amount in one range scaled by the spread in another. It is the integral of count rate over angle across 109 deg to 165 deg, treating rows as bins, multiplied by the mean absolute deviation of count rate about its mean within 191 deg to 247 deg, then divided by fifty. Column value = 2.7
